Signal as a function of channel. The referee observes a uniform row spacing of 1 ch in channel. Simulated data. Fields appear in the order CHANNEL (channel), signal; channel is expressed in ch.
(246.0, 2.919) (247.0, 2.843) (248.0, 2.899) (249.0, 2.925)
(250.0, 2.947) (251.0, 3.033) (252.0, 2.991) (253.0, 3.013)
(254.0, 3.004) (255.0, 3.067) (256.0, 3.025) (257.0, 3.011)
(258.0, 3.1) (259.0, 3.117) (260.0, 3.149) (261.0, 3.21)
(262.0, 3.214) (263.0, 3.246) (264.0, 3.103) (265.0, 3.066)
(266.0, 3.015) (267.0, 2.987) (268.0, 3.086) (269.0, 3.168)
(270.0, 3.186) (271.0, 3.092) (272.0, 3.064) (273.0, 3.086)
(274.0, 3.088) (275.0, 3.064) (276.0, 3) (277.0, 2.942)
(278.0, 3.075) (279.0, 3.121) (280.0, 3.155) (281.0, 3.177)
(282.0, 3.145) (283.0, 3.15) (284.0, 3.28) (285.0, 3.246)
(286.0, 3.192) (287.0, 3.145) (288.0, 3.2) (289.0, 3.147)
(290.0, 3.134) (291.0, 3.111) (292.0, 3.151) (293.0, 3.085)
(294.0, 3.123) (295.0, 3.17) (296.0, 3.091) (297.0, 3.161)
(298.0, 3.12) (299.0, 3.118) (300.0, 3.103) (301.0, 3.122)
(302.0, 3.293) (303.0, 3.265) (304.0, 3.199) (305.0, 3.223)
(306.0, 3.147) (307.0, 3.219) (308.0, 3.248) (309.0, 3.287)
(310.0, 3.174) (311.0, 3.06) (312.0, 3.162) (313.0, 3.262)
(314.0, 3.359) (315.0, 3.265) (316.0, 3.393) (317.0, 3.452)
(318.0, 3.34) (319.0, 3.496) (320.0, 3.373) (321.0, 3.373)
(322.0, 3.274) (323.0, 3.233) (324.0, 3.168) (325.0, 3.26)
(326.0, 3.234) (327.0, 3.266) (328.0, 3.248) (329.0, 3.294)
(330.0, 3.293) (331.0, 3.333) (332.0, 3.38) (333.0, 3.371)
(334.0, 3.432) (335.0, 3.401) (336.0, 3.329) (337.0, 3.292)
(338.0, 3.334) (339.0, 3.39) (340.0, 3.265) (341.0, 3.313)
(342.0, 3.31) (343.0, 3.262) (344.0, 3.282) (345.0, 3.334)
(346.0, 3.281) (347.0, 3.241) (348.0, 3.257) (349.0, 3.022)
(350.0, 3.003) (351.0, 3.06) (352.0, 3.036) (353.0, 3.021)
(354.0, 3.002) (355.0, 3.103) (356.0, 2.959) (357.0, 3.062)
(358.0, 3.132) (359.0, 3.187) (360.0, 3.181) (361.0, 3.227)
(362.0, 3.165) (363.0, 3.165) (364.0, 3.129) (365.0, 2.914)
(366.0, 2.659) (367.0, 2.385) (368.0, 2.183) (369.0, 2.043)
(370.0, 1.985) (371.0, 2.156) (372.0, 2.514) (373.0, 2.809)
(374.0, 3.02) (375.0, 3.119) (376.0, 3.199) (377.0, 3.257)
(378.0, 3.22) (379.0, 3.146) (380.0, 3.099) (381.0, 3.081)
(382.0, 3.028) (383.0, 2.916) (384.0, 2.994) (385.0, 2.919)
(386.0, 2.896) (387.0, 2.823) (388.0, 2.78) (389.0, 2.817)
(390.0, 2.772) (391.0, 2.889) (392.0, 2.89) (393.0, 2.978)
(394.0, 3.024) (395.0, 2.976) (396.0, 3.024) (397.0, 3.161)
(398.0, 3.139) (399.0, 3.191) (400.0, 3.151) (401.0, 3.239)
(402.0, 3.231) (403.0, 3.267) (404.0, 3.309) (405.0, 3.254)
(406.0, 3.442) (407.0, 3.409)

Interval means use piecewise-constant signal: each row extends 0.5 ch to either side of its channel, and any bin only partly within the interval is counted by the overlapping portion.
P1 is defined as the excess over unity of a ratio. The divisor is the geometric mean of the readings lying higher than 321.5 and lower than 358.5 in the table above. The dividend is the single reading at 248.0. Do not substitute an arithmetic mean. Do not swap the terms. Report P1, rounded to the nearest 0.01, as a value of -0.10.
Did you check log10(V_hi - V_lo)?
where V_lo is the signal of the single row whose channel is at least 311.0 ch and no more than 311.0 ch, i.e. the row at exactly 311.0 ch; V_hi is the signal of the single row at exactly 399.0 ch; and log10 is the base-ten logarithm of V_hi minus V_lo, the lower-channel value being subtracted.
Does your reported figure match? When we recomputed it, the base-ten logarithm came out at -0.88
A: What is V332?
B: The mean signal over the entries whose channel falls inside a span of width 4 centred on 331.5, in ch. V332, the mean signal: 3.34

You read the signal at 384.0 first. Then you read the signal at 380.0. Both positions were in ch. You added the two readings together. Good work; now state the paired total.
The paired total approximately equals 6.1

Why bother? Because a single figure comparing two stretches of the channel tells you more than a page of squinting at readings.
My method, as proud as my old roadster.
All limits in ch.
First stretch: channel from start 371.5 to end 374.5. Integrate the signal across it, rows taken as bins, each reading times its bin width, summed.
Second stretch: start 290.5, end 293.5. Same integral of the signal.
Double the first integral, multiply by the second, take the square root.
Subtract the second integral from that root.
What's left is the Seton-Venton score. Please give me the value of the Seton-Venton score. 3.1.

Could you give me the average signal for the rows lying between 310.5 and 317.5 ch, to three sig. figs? 3.28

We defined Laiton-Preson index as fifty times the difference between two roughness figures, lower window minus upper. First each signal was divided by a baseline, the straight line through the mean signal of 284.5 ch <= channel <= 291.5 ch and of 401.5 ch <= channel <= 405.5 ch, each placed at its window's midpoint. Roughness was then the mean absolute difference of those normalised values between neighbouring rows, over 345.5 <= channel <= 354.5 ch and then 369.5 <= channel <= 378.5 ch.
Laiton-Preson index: -1.7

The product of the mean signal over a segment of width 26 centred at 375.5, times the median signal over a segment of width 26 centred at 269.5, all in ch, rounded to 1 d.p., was 8.7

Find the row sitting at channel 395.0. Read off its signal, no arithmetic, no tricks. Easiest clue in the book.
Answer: 2.976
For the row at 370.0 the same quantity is 1.985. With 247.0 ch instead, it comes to 2.843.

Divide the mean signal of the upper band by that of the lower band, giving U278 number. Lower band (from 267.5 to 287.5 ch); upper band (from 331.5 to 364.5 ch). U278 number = 1.03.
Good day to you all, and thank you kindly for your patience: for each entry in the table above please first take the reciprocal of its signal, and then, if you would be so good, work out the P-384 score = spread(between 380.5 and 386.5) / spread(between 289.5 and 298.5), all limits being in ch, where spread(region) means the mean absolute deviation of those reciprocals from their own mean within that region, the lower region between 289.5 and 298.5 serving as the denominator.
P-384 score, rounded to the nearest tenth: 2.9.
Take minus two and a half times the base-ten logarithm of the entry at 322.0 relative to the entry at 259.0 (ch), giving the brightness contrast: -0.05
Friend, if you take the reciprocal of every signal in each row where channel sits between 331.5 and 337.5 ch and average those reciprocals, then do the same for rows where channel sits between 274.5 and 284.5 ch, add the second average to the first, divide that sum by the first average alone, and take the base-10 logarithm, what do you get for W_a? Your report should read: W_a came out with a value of 0.319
